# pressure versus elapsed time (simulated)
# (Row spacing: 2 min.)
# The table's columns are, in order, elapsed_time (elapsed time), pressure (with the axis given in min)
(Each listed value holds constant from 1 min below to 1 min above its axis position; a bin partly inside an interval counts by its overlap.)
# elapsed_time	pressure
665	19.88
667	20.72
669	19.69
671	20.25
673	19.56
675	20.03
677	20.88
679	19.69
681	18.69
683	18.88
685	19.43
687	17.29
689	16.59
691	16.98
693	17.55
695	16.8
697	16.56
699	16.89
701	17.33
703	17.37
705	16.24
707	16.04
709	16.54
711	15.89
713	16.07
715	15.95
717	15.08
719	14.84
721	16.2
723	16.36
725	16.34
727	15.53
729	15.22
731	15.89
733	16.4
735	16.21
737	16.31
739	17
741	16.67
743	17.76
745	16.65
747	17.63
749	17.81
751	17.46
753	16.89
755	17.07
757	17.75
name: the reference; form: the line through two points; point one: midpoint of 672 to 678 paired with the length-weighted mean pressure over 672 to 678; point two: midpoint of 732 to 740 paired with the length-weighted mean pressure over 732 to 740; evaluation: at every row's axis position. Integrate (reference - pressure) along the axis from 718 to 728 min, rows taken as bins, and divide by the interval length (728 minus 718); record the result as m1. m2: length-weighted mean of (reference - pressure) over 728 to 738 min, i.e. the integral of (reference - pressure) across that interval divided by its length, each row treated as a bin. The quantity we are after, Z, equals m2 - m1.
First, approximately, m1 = 1.4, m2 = 0.7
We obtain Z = -0.8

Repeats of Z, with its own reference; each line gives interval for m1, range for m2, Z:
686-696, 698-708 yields -0.5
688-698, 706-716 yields -0.3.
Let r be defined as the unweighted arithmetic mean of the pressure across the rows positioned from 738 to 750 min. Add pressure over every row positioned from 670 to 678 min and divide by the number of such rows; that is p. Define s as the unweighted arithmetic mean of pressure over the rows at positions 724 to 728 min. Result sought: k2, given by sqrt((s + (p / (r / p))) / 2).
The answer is 4.45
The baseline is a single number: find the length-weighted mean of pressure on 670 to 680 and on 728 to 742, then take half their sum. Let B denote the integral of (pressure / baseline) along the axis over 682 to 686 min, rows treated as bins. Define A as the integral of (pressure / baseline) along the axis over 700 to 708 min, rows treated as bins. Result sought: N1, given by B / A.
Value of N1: 0.6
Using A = 7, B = 4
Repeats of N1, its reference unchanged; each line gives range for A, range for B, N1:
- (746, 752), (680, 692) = 2.0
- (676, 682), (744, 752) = 1.2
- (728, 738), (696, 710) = 1.5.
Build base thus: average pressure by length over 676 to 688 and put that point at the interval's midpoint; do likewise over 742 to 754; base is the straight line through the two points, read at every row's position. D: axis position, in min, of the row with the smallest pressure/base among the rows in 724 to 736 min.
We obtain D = 729 min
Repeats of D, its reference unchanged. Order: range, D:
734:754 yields 735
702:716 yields 711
